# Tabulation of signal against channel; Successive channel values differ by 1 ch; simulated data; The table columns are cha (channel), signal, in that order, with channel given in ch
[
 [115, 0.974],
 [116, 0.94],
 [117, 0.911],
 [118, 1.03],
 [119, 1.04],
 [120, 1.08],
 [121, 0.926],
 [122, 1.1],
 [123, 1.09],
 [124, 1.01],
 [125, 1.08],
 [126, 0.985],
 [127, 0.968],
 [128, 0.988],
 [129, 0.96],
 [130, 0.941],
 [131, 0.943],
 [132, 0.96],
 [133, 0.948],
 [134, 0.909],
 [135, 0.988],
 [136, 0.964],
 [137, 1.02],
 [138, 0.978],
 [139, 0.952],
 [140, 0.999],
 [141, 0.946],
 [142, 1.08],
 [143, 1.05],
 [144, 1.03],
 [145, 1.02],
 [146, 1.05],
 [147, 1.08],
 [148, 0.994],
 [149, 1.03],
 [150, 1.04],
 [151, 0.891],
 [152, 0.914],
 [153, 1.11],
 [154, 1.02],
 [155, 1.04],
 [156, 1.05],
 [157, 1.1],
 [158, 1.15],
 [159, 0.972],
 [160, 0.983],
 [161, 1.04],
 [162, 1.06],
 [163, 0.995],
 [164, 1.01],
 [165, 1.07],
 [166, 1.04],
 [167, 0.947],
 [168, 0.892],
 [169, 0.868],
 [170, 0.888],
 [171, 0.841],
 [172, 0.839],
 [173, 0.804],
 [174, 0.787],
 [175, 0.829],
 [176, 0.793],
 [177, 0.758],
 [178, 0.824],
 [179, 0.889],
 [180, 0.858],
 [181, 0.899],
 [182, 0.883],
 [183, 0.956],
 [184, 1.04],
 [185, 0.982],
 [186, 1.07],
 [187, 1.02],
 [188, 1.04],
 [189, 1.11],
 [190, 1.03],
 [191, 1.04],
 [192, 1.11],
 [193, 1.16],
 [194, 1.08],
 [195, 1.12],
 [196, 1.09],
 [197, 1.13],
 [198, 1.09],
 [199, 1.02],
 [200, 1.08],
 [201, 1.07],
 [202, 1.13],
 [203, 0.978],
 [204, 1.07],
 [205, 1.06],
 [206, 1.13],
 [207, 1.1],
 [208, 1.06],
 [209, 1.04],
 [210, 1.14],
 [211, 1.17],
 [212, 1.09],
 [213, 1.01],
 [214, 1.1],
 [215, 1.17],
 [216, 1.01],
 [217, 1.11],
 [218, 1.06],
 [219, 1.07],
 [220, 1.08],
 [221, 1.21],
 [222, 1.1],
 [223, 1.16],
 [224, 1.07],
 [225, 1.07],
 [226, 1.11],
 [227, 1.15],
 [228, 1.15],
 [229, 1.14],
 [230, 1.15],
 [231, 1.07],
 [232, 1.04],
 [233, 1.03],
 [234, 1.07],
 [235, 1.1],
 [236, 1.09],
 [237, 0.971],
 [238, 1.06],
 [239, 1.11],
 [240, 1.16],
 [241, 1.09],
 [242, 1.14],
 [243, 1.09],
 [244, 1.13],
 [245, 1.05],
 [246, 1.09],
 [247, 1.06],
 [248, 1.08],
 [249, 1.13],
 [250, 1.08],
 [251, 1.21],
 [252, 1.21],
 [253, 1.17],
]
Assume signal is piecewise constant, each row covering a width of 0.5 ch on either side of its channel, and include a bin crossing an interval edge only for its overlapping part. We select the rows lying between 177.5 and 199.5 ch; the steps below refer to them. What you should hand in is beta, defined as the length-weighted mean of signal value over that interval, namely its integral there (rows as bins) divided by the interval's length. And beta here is 1.02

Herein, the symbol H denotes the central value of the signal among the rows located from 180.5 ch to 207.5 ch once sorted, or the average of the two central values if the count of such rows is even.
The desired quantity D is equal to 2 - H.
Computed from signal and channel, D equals 0.93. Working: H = 1.07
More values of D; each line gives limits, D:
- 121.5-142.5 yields 1.02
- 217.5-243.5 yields 0.91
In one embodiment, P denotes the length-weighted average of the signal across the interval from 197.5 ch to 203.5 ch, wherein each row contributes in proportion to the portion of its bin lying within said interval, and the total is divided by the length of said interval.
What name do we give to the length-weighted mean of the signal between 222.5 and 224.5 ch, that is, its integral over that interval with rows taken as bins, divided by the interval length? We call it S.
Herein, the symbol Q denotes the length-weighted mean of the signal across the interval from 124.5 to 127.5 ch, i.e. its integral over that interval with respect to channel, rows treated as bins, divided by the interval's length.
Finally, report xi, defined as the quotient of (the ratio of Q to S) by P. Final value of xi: 0.9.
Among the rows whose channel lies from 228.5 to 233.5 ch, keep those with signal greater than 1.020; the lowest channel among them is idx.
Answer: 229 ch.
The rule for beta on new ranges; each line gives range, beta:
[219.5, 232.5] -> 1.12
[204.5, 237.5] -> 1.09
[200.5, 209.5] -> 1.07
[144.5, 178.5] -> 0.96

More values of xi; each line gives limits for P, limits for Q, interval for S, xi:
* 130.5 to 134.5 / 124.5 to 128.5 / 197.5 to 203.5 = 1.0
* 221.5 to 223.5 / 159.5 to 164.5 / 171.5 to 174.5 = 1.1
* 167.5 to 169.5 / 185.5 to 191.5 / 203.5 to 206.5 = 1.1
